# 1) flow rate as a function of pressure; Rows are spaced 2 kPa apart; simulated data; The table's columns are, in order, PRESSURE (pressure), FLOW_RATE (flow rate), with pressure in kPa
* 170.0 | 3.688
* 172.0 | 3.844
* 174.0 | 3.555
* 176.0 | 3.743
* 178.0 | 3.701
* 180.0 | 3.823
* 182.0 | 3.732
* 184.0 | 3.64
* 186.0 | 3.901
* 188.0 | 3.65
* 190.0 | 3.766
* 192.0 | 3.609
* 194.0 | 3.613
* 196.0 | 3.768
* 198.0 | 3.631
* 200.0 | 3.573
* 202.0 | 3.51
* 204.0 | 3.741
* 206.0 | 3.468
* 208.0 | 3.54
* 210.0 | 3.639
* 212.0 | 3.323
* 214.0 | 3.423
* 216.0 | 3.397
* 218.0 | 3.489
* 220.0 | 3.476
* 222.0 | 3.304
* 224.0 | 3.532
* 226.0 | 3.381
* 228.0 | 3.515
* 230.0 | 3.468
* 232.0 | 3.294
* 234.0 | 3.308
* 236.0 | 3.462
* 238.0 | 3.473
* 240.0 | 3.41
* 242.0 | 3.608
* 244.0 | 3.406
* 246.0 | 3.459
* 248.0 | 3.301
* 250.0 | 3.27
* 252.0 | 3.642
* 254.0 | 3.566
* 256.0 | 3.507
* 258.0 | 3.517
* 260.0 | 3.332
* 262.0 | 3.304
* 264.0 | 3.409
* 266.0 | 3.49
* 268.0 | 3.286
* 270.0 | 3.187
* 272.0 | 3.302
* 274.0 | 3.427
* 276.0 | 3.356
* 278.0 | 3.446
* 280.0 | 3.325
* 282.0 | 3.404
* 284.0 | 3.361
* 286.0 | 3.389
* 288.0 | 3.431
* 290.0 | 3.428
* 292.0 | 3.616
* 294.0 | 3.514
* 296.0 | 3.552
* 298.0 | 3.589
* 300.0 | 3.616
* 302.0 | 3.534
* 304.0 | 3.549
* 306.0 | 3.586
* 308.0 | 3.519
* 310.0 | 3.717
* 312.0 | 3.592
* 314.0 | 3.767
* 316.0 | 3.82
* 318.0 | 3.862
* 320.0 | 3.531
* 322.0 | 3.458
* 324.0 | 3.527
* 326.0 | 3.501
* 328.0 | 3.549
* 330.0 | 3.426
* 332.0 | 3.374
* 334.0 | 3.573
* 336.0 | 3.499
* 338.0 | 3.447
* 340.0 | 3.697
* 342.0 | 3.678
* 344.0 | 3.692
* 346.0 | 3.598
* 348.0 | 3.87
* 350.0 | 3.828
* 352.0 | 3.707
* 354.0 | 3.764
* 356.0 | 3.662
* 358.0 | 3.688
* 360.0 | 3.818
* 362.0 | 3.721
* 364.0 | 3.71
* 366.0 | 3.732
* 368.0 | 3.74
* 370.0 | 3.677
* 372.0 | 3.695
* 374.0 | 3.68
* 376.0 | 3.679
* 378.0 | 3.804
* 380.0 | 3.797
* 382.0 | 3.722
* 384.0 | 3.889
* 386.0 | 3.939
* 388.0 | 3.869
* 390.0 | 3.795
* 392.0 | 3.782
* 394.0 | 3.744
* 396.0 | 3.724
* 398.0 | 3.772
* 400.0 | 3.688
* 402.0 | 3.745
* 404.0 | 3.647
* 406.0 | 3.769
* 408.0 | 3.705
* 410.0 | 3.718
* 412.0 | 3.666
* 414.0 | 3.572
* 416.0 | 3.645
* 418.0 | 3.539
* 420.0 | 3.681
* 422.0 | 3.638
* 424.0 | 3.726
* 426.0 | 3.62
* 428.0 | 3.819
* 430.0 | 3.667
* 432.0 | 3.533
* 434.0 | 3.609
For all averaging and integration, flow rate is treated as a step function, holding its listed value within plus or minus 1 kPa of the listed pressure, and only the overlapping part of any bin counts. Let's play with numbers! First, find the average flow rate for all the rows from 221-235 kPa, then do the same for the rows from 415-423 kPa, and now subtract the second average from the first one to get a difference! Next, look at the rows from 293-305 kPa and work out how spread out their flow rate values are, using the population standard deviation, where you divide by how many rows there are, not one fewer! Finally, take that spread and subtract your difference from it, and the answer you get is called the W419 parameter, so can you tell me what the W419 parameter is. 0.26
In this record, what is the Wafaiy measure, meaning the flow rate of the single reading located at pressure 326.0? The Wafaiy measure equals 3.501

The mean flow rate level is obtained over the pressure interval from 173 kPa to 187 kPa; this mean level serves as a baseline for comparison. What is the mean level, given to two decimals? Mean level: 3.73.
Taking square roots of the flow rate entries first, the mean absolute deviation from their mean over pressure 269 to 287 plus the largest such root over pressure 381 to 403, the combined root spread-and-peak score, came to 2.00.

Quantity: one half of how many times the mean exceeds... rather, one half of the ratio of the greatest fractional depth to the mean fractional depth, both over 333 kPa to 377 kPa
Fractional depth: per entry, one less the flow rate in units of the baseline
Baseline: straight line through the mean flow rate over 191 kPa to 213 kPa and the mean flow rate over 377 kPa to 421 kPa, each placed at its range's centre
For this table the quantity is 8.8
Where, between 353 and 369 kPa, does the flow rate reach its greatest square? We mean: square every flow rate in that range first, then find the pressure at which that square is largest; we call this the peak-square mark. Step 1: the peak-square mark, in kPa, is 360.0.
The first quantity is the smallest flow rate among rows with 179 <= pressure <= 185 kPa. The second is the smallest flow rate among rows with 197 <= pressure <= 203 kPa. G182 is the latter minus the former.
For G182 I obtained -0.13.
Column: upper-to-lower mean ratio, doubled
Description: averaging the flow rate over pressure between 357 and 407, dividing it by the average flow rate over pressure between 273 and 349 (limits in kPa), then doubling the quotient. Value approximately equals 2.12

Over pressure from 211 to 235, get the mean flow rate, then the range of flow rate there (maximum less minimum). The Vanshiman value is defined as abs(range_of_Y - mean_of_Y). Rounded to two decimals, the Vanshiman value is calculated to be 3.17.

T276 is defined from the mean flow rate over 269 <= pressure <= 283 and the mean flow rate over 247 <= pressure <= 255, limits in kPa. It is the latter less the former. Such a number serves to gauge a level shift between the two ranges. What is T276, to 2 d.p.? 0.10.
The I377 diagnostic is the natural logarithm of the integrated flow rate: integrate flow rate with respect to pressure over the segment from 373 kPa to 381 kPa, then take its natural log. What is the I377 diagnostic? 3.40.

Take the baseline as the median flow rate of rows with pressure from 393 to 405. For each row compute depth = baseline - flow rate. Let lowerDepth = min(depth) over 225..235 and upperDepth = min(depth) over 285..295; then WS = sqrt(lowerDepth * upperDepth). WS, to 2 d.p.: 0.16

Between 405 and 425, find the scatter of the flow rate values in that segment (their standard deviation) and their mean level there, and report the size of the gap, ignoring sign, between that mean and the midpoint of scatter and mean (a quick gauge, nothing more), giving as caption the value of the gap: 1.80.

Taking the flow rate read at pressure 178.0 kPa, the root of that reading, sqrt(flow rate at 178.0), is 1.92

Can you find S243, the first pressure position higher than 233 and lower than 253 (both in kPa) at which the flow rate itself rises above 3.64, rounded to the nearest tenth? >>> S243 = 252.0 kPa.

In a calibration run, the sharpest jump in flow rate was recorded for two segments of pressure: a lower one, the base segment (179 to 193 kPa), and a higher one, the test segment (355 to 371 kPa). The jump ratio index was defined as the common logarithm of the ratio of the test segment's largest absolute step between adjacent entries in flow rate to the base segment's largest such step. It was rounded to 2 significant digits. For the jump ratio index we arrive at -0.30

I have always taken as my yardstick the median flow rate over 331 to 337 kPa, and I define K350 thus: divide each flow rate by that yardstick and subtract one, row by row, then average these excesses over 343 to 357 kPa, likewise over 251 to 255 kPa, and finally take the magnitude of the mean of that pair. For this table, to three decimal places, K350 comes 0.048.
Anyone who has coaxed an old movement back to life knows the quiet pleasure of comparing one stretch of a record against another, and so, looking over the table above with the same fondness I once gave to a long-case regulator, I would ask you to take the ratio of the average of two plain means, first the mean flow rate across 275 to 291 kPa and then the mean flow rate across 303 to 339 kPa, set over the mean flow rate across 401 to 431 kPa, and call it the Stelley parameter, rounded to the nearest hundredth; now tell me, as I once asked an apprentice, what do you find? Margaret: 0.95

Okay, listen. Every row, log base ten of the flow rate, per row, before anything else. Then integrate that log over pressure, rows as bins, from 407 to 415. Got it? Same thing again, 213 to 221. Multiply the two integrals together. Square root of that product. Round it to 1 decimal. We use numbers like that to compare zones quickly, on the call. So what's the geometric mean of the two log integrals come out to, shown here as 4.4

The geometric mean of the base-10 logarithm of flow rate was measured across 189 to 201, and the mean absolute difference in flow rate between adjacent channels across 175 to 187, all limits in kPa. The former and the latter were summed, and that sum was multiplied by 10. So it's 6.85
